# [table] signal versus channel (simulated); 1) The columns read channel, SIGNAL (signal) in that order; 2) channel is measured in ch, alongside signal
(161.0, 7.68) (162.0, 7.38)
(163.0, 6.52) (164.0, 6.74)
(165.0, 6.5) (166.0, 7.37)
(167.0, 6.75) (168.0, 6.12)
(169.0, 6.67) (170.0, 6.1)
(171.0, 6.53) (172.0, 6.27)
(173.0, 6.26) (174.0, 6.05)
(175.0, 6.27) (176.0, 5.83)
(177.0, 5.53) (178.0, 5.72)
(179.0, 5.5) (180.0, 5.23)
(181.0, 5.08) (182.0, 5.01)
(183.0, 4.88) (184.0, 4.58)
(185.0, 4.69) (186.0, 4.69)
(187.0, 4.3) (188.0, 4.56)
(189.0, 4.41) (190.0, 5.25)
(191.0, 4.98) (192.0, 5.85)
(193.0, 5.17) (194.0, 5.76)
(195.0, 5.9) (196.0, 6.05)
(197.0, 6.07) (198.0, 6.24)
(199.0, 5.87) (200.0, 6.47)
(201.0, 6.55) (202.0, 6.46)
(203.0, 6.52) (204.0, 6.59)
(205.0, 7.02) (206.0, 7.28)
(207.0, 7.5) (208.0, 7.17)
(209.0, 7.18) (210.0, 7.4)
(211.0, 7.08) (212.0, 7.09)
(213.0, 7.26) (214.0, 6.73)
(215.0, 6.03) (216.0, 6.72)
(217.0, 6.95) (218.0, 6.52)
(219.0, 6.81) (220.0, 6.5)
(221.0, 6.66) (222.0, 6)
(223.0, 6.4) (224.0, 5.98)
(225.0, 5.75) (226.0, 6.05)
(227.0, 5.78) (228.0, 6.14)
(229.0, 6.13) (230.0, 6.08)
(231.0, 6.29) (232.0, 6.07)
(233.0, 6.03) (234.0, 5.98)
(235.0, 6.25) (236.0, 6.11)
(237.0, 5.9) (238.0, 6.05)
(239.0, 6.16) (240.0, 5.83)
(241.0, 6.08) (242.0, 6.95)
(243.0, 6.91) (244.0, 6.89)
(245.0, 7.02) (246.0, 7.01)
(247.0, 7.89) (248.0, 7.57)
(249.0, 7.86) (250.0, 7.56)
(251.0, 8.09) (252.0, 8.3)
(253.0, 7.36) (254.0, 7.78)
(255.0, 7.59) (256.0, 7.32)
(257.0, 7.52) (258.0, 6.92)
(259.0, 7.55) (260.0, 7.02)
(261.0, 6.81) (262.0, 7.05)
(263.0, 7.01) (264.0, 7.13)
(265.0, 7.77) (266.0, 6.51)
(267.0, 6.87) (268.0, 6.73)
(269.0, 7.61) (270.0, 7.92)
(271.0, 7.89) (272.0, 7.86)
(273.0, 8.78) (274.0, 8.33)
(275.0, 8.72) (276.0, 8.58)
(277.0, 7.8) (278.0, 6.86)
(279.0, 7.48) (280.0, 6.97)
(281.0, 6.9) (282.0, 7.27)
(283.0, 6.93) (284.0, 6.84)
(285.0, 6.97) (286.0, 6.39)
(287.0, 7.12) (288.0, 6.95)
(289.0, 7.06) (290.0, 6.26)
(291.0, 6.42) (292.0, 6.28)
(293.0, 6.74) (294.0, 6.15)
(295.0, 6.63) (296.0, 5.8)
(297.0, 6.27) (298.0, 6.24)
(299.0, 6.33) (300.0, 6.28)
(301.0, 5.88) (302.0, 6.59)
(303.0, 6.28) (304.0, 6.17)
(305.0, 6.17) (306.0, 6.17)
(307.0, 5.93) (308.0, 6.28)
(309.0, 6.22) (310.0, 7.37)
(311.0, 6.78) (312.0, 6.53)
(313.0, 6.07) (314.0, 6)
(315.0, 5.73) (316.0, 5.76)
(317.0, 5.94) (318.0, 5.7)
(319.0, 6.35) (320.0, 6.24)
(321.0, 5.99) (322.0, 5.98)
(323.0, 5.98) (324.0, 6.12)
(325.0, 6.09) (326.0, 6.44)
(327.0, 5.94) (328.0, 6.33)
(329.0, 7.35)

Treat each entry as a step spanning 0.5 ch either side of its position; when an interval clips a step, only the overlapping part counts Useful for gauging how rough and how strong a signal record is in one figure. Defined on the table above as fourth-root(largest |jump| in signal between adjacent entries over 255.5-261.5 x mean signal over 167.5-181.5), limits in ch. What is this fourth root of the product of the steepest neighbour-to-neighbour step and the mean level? 1.39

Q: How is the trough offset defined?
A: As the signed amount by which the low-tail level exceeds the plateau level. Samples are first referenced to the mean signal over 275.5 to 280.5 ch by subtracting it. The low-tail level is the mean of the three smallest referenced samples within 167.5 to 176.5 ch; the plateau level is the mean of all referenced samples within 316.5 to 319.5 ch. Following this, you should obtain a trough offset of 0.0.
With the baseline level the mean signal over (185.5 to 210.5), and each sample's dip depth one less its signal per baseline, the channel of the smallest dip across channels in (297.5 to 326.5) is 310.0 ch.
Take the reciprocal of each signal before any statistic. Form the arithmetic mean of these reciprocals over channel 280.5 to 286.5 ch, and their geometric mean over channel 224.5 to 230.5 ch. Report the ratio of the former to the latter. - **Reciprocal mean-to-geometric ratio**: 0.87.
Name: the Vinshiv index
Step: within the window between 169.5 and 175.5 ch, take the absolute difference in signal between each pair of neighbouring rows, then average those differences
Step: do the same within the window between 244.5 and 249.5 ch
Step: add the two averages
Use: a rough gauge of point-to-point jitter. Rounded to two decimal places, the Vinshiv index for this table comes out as 0.60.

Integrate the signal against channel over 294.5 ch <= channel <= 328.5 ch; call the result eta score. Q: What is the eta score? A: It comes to 211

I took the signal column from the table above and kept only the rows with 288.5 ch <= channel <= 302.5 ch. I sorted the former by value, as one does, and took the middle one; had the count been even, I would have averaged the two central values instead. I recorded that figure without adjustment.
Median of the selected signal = 6.3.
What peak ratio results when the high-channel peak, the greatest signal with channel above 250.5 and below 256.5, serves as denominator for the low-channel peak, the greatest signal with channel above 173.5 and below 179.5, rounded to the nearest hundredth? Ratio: 0.76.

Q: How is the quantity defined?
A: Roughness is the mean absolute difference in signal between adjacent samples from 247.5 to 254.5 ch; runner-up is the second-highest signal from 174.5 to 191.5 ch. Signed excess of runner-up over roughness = 5.4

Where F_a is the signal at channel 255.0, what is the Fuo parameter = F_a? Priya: 7.59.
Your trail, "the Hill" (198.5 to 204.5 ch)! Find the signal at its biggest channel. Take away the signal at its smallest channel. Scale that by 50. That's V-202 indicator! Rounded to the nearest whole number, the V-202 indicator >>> 36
